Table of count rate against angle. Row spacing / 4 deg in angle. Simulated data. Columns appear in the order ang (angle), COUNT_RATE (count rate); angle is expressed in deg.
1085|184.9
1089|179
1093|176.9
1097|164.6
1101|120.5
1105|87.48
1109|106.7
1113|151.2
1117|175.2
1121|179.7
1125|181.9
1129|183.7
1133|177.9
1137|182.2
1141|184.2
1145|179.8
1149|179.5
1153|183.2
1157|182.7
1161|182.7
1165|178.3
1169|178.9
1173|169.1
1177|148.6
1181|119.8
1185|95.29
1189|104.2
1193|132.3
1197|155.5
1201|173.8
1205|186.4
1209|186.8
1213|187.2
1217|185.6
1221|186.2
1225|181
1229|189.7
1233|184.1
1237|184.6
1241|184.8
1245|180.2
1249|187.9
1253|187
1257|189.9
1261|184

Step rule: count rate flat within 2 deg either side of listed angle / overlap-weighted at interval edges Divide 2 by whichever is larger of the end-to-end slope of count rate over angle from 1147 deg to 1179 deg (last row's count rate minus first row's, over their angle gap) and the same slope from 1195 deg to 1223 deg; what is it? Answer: 1.6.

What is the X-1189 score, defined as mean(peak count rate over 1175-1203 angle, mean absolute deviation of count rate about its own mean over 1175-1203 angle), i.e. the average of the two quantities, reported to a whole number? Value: 98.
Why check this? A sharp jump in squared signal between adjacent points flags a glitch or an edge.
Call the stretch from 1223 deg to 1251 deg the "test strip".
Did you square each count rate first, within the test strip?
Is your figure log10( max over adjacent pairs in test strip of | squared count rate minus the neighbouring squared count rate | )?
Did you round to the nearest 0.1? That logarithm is 3.5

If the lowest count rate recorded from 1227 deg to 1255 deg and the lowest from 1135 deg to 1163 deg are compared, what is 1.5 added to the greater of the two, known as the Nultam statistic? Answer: 182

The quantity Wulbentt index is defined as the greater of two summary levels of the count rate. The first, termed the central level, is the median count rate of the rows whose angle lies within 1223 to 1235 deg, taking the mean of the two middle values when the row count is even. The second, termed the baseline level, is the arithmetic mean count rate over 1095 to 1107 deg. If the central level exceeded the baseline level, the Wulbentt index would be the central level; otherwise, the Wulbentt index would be 184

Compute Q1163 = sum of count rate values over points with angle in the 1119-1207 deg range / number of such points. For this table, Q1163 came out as 165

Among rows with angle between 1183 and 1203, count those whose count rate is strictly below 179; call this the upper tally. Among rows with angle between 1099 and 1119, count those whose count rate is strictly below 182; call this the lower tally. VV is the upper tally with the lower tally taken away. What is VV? 0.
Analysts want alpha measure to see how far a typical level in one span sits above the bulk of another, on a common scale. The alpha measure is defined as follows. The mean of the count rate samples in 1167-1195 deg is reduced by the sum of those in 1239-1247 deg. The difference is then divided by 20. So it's -11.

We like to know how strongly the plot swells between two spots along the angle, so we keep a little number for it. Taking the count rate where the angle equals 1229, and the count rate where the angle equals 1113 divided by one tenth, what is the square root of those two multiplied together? 536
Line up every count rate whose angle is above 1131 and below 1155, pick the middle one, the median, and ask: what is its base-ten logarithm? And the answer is 2.26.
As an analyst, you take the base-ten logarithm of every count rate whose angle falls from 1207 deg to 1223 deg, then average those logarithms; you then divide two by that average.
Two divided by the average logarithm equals 0.881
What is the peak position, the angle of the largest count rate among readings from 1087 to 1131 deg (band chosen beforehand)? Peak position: 1129 deg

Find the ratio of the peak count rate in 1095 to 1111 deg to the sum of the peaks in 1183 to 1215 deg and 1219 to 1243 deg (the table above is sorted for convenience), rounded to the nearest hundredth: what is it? 0.44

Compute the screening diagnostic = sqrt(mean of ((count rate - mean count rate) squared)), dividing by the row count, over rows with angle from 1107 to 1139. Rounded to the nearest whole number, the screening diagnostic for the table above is 25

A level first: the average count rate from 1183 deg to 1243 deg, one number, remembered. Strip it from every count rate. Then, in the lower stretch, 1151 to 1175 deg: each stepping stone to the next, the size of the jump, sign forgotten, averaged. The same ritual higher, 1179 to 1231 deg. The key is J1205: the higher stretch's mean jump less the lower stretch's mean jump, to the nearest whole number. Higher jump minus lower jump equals 8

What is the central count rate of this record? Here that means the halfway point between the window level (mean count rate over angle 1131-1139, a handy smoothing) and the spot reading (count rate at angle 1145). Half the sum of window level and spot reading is 180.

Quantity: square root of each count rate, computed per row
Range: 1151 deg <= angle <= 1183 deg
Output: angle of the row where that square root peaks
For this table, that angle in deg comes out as 1153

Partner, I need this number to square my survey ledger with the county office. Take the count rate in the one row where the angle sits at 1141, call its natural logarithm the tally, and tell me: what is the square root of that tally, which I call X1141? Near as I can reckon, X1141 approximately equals 2.28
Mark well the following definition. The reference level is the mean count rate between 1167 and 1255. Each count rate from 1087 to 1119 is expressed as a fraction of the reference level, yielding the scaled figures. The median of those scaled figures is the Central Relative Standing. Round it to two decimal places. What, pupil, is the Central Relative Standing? 0.94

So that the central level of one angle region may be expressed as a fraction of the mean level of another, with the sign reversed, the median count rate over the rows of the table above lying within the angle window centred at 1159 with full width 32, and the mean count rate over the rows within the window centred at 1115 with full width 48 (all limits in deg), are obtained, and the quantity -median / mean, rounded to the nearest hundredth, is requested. -1.14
